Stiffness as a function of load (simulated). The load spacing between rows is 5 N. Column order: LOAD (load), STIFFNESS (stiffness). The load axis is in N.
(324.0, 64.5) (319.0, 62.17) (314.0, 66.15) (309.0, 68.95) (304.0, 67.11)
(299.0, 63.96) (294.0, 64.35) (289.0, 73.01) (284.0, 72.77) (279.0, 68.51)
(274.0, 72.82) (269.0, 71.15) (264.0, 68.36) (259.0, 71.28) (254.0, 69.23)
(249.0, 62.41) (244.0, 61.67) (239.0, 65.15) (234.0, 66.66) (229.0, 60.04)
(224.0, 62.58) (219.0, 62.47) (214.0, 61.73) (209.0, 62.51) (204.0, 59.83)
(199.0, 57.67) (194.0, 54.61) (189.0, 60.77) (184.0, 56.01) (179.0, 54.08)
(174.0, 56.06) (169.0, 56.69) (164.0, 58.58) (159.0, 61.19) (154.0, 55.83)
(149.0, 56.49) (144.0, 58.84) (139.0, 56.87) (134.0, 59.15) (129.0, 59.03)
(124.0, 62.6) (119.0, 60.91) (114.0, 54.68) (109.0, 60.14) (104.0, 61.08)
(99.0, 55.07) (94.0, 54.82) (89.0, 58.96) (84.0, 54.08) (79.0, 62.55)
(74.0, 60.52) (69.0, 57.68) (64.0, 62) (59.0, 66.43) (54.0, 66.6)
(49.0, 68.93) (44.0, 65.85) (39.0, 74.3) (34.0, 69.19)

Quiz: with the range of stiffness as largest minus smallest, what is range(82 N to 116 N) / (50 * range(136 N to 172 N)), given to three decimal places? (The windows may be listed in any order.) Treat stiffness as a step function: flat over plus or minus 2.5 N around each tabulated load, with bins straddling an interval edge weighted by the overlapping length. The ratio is 0.026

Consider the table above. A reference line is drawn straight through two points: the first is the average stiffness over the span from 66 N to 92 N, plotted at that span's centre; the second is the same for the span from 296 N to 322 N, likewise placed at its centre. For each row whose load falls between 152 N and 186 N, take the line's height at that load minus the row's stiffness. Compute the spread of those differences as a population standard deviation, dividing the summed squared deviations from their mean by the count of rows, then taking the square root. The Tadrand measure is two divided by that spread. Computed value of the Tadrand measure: 0.87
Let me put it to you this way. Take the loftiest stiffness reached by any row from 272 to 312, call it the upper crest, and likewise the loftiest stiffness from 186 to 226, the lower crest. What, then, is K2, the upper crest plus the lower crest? 136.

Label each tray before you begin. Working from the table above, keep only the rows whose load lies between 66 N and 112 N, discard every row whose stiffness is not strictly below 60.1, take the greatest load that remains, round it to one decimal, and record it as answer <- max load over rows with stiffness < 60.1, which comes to 99.0 N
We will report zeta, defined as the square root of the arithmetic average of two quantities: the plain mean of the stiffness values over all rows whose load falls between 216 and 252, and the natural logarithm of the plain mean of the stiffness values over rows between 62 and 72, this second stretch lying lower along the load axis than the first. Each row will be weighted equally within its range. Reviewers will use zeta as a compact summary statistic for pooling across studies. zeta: 5.79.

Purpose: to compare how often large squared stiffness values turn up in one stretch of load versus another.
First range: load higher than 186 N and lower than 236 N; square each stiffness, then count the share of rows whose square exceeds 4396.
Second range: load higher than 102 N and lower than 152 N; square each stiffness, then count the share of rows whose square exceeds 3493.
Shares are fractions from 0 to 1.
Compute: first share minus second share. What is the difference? -0.40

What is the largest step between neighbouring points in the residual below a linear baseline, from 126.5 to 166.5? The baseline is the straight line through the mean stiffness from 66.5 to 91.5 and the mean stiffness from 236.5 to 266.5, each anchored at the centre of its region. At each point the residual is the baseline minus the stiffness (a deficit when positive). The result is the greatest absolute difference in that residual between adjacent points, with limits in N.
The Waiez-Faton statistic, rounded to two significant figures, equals 5.1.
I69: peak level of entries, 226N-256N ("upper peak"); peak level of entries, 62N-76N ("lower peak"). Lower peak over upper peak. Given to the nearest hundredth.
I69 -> 0.90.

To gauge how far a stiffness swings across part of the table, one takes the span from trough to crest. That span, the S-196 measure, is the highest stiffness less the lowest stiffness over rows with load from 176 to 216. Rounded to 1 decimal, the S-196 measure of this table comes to 8.4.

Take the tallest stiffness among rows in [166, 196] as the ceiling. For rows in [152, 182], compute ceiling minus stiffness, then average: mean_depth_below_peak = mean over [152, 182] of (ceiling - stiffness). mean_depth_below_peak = 4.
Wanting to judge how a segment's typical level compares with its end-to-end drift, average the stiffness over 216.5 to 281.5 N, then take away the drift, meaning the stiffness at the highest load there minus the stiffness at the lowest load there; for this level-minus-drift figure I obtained 60.3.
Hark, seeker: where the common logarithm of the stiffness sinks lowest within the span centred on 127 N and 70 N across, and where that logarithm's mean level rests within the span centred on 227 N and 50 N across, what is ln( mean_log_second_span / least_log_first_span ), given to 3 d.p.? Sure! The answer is 0.033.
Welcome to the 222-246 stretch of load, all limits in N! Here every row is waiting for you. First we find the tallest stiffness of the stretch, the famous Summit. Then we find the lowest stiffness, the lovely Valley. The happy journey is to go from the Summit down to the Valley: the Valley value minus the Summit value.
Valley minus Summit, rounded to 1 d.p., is -6.6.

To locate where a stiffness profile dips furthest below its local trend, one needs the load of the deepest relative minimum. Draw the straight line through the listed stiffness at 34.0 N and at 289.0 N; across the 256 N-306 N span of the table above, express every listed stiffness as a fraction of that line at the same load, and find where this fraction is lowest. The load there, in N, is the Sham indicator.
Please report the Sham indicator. 299.0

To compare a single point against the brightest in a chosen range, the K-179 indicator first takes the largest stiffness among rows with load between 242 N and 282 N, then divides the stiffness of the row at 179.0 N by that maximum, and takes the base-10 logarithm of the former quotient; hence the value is -0.13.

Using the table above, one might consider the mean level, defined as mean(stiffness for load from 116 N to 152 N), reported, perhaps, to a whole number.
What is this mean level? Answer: 59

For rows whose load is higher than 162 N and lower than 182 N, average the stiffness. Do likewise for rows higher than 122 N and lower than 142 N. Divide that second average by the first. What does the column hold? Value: 1.05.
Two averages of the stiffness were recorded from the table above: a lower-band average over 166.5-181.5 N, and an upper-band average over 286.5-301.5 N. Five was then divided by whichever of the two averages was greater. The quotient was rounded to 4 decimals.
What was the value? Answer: 0.0745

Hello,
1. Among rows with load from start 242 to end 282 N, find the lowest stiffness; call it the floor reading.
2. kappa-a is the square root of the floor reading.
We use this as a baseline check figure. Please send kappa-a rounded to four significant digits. 7.853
